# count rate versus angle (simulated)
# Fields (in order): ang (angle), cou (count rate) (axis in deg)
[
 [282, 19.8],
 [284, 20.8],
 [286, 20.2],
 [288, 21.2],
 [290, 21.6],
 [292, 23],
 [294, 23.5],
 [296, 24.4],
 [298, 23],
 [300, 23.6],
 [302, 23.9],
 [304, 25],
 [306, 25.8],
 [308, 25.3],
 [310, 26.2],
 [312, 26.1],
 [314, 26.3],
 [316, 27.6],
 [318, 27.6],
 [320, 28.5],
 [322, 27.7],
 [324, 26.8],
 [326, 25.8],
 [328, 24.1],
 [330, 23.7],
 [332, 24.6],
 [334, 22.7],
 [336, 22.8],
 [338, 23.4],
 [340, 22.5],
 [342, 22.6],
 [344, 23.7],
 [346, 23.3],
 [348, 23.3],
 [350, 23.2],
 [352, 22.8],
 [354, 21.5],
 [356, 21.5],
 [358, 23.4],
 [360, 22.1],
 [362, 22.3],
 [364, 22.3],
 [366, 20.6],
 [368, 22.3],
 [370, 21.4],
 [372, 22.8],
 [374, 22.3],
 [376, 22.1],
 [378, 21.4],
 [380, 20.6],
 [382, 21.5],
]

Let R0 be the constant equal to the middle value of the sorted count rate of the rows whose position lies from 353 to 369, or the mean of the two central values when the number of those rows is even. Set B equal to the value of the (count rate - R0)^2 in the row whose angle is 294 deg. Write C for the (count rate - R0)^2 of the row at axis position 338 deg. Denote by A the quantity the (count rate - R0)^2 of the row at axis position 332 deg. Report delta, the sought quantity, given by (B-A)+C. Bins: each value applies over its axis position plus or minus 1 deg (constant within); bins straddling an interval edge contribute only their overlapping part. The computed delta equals -2.6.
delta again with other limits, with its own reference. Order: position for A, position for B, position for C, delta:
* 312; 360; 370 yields -14.6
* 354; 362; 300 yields 1.5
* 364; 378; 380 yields 3.2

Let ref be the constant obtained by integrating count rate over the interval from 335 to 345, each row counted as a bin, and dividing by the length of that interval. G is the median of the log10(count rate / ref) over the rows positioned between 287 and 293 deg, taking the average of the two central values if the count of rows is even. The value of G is -0.027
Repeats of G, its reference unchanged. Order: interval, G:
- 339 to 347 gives -0.001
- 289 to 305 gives 0.010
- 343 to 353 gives 0.006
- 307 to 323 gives 0.069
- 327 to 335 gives 0.017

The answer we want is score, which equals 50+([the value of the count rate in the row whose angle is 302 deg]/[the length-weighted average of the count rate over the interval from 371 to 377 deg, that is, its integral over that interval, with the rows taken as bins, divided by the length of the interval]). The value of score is 51.07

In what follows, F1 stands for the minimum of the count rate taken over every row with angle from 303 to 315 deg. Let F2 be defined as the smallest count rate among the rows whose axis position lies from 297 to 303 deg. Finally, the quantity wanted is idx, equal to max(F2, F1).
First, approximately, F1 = 25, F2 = 23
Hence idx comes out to 25.0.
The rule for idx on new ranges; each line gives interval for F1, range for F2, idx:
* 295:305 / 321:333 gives 23.7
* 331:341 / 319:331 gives 23.7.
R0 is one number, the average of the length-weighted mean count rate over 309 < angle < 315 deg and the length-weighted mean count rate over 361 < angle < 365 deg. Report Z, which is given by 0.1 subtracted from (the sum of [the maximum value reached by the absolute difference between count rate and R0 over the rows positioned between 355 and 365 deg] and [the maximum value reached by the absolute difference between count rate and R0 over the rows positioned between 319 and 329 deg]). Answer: 6.9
